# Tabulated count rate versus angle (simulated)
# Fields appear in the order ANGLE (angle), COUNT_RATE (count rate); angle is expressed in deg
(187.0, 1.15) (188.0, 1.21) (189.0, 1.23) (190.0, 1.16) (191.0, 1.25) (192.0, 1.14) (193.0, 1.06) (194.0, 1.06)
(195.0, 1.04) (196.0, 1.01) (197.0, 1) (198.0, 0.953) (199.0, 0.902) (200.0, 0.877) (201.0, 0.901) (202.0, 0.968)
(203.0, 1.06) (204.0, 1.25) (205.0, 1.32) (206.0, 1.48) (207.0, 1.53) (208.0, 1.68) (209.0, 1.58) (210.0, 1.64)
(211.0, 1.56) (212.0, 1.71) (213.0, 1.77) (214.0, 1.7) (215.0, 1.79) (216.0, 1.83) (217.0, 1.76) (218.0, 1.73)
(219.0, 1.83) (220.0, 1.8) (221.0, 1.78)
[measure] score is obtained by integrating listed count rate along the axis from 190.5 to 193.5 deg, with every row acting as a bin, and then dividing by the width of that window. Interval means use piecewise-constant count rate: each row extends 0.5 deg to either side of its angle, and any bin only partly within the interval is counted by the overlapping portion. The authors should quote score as 1.15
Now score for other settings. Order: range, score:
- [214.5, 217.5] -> 1.79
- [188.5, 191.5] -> 1.21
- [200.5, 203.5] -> 0.98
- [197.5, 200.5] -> 0.91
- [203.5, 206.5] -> 1.35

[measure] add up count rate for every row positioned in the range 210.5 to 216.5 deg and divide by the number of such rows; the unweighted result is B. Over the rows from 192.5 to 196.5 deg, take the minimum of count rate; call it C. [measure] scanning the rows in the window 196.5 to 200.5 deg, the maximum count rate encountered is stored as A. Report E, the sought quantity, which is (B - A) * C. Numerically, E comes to 0.7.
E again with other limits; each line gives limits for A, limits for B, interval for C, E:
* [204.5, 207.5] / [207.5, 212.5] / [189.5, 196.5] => 0.1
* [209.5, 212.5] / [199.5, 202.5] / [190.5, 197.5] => -0.8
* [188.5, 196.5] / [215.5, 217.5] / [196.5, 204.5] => 0.5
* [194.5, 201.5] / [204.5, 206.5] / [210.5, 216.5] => 0.6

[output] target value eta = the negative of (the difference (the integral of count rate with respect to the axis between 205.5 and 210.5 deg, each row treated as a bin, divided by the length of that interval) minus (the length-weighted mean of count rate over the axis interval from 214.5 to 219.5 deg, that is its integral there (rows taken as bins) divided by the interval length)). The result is 0.21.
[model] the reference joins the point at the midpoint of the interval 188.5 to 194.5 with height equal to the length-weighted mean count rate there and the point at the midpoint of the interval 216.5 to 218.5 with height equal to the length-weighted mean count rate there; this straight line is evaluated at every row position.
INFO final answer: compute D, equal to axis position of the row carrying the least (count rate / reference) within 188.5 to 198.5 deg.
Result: 198.0 deg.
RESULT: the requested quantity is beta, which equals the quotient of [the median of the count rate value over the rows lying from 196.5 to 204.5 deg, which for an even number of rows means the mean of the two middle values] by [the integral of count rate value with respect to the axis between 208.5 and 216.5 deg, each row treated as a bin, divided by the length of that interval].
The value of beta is 0.6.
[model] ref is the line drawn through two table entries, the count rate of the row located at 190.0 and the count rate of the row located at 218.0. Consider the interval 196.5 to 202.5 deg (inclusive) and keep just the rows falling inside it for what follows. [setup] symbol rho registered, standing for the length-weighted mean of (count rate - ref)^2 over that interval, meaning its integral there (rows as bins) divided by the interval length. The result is 0.181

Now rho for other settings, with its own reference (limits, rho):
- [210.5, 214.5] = 0.008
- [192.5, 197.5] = 0.055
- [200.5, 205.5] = 0.123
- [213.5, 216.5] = 0.012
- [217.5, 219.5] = 0.003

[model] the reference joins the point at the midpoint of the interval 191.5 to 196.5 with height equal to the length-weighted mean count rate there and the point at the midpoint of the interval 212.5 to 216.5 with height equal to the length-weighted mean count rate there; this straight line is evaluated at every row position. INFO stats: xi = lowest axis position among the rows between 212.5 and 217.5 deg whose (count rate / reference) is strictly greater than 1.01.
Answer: 213.0 deg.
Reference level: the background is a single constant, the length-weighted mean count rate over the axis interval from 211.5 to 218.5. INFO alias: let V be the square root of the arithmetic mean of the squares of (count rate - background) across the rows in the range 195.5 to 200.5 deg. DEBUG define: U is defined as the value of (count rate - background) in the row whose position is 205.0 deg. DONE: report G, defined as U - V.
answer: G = -1.2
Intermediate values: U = -0.44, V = 0.8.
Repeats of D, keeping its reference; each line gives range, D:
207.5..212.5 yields 211.0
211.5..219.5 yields 218.0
